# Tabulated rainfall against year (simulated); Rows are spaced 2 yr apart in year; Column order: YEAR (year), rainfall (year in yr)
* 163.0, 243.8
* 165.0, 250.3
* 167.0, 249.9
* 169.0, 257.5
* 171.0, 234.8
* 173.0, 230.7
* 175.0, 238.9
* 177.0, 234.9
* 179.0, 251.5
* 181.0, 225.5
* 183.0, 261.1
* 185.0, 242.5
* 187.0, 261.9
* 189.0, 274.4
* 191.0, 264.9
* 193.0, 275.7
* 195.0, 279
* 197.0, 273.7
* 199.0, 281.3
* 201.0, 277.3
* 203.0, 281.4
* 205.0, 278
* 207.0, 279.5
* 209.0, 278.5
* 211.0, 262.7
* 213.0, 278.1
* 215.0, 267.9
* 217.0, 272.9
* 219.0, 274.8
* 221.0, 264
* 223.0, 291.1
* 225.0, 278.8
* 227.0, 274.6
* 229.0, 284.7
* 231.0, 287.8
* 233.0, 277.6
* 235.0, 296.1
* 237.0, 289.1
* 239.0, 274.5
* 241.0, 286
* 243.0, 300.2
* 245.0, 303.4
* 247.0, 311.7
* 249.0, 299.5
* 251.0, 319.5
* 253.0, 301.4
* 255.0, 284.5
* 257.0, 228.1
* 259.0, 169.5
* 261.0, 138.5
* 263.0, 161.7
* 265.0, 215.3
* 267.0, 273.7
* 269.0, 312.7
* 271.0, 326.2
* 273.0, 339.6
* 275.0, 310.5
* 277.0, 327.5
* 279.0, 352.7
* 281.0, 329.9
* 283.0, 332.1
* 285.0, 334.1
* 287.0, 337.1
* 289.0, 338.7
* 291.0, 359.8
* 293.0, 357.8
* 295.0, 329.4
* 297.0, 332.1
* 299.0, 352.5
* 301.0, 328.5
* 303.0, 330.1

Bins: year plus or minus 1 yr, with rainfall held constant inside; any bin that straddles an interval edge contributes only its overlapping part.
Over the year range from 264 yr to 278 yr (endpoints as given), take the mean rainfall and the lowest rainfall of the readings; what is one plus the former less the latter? 86.5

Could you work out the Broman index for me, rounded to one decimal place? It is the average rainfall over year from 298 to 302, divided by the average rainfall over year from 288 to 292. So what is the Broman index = 1.0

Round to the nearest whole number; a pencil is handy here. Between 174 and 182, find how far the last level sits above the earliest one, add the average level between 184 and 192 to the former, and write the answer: 248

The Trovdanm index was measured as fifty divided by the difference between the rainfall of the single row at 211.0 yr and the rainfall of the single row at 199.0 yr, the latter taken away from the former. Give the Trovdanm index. -2.7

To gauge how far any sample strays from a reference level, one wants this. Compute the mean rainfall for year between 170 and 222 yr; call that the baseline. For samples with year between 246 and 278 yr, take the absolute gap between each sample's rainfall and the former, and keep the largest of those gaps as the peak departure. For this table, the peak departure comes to 125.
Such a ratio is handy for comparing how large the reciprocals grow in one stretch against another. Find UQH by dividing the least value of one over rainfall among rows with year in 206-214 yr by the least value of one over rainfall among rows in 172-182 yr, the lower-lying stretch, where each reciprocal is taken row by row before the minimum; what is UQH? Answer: 0.90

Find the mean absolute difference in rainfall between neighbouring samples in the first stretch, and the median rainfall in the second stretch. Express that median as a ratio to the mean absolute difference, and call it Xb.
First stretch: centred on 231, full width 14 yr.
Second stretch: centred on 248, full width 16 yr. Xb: 34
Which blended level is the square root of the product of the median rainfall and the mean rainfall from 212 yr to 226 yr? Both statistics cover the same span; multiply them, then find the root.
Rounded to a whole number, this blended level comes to 275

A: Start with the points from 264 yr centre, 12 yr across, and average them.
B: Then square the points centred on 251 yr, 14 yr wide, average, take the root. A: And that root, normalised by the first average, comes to 1.4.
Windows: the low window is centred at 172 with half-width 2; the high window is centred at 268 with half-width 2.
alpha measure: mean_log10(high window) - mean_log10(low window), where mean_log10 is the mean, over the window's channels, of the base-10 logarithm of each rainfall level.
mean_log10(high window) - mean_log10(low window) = 0.10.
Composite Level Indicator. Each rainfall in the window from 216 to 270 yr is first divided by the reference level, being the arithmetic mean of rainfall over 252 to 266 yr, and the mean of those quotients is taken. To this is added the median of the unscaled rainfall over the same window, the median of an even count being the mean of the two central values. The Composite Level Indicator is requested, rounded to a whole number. 286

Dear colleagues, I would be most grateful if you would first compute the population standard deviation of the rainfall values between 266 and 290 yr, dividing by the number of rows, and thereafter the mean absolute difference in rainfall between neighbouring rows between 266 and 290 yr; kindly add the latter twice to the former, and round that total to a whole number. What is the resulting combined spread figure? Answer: 50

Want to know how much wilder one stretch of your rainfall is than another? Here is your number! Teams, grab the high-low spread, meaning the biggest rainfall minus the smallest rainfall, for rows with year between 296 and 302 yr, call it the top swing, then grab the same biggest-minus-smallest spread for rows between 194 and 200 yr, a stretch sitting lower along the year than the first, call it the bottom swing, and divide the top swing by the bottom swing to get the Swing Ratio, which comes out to 3.2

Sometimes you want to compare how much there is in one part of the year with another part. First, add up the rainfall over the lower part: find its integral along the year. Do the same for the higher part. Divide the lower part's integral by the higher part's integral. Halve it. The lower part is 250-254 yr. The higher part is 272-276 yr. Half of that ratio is 0.478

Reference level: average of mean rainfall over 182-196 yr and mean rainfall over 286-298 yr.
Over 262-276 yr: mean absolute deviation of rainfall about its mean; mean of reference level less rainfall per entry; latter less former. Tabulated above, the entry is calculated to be -25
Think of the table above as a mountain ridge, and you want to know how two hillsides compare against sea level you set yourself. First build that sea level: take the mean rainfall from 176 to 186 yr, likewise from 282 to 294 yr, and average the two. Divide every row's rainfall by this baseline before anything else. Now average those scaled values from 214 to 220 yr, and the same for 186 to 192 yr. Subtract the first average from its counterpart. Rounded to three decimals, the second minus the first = -0.016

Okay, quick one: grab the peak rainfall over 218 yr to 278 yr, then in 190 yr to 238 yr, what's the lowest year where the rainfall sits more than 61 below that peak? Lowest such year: 191.0 yr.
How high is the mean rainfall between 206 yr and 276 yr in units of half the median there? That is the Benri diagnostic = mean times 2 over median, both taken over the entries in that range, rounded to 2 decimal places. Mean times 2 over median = 1.97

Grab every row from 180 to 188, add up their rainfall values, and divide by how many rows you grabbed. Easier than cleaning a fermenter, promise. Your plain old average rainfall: 248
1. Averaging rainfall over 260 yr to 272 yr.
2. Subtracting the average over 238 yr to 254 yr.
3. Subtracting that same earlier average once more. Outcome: -361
